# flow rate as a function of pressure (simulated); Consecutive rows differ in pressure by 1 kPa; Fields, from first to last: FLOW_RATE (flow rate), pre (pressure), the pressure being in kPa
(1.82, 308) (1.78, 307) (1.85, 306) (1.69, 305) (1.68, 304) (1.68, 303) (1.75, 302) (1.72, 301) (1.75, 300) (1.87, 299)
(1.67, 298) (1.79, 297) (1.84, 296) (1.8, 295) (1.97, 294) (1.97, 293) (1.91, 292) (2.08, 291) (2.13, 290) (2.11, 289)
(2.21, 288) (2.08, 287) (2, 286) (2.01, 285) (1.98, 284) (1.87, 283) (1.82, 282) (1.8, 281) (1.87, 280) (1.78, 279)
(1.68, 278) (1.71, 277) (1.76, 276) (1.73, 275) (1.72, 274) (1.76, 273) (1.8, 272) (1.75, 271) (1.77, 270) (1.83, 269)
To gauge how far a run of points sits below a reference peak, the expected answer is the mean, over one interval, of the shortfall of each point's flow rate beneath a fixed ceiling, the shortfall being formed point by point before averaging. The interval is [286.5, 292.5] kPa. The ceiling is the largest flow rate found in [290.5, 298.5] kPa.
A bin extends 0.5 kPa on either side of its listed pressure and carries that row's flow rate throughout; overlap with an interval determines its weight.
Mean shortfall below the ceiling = -0.01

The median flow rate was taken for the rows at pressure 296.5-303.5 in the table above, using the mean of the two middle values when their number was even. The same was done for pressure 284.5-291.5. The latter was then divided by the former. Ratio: 1.19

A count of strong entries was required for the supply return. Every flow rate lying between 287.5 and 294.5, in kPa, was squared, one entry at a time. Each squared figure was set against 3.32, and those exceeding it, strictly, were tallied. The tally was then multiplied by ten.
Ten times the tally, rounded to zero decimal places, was 70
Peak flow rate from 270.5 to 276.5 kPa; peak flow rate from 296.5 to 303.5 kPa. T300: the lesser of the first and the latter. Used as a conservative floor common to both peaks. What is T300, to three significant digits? 1.80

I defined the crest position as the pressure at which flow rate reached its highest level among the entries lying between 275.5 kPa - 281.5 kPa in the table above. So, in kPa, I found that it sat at 280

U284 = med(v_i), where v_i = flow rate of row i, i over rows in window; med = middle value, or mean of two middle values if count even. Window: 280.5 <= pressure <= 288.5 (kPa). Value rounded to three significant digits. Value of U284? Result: 1.99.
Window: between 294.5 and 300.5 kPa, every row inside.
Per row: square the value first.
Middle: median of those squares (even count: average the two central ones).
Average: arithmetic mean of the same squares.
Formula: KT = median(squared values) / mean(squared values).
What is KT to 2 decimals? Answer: 1.01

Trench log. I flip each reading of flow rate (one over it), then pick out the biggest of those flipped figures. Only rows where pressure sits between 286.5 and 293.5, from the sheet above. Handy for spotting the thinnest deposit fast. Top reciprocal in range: 0.524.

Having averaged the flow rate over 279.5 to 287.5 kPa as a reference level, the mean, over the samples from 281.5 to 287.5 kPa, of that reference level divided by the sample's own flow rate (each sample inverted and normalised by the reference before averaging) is 0.99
